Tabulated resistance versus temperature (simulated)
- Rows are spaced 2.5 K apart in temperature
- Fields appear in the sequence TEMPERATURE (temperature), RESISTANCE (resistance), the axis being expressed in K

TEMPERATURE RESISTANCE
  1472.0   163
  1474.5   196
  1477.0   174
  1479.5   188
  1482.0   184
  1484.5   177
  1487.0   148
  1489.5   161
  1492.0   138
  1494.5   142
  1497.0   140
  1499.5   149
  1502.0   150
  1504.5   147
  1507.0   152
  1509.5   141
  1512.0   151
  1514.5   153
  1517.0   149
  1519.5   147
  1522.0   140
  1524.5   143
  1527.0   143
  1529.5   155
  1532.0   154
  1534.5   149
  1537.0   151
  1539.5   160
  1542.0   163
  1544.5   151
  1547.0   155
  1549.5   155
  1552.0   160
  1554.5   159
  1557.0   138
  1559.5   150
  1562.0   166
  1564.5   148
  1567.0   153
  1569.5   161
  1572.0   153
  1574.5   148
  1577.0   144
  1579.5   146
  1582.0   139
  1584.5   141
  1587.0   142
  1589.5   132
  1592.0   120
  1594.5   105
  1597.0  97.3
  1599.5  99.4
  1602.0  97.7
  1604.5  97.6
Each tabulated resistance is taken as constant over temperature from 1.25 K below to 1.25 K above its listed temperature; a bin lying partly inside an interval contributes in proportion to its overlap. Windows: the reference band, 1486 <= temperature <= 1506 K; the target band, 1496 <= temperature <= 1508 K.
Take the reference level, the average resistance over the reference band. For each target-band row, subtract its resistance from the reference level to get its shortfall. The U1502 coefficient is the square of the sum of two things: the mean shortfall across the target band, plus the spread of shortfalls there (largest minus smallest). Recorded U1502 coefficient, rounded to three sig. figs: 127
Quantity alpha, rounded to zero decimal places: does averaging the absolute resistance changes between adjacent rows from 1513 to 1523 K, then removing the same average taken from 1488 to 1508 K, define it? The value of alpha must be -2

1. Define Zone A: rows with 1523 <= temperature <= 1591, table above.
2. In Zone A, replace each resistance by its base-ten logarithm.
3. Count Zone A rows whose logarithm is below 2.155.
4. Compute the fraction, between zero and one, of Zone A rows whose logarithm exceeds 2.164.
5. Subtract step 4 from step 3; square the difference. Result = 18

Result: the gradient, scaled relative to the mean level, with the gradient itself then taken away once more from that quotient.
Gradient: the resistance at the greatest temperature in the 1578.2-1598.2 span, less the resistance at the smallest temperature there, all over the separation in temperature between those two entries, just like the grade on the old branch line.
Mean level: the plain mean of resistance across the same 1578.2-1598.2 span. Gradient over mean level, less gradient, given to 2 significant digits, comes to 2.8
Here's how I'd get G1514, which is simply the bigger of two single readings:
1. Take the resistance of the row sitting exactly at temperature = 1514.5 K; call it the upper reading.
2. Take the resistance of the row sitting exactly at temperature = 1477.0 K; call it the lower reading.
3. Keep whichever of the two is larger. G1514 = 174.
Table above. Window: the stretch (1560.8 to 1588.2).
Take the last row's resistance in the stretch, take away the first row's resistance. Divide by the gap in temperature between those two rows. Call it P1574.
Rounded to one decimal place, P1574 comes -1.0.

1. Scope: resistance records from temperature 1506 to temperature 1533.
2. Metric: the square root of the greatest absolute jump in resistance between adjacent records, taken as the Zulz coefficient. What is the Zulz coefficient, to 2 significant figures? 3.5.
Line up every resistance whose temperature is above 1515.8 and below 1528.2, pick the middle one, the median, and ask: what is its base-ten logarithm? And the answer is 2.16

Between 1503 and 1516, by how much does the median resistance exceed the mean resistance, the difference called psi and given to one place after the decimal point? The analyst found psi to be 2.2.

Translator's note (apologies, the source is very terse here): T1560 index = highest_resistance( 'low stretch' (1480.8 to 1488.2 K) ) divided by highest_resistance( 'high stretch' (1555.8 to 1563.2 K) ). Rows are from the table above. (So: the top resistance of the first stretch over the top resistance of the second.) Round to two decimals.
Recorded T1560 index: 1.11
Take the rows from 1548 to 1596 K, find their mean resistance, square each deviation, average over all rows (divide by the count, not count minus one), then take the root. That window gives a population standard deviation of 14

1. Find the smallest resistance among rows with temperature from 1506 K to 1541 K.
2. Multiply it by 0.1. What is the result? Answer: 14.0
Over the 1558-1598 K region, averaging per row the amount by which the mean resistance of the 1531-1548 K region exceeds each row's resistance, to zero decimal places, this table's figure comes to 14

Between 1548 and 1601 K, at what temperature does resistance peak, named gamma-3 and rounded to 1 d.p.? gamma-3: 1562.0 K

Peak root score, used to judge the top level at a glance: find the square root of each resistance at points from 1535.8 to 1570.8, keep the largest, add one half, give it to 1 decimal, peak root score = 13.4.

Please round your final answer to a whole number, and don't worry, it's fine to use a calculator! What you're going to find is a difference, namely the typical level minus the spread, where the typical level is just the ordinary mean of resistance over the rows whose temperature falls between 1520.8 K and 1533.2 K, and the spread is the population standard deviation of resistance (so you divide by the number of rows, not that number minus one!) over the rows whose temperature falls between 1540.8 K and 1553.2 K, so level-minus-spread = 143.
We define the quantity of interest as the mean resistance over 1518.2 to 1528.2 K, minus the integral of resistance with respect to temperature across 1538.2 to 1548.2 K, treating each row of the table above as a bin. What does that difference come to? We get -1429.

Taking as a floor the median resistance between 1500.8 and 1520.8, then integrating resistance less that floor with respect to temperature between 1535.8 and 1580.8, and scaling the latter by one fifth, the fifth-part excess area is 35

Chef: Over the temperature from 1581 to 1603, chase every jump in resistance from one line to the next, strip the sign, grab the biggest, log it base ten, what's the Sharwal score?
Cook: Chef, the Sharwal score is 1.2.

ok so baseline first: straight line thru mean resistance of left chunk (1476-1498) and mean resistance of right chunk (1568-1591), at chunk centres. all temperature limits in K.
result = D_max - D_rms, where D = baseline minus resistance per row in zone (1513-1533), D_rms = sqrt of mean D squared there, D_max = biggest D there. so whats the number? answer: 6.3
